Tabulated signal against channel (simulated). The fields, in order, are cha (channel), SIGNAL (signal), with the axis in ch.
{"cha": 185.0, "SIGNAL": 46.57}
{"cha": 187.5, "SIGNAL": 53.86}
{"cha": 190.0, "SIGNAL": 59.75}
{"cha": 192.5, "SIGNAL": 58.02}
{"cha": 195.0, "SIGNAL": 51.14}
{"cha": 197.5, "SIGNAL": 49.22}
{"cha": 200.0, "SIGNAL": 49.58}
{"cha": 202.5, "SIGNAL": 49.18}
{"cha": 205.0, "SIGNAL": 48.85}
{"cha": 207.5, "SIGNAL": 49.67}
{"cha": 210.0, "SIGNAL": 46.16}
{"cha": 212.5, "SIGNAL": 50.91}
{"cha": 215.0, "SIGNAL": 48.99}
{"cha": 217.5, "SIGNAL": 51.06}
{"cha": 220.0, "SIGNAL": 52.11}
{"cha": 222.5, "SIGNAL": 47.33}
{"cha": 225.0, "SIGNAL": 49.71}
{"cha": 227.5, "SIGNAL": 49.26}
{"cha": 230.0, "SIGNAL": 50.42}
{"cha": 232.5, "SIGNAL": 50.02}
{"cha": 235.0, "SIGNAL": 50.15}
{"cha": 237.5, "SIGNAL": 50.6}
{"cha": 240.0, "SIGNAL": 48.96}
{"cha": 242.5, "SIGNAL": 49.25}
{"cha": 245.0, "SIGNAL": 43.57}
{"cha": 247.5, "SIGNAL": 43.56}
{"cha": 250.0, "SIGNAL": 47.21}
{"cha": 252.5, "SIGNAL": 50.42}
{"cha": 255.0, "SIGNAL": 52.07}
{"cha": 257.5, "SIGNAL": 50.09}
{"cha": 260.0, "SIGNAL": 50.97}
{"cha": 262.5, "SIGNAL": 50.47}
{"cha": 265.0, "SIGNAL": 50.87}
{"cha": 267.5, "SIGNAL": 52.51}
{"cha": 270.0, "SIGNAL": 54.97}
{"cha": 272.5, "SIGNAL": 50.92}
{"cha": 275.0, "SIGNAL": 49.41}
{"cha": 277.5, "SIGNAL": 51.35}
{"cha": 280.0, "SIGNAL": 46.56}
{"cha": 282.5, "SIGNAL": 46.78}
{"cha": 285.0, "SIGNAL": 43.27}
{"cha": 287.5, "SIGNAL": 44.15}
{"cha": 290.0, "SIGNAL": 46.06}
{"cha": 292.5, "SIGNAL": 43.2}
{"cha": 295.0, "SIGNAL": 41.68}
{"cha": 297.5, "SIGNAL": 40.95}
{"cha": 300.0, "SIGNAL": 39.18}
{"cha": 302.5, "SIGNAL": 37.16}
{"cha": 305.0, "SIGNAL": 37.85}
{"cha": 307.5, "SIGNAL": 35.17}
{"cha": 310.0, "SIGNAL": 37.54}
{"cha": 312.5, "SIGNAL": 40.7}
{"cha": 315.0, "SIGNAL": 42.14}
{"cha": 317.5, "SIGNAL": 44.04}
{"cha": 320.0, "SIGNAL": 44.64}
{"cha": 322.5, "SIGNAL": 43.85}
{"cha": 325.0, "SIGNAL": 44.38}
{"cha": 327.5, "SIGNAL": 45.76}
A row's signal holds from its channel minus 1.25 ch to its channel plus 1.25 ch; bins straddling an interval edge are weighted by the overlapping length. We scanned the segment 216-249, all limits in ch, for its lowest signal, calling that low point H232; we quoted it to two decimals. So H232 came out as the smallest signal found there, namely 43.56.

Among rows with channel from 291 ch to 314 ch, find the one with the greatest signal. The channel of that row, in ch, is 292.5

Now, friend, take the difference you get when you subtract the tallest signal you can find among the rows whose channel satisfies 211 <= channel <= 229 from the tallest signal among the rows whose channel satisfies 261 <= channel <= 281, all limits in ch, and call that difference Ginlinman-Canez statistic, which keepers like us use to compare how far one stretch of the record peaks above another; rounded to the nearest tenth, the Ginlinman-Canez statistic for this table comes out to 2.9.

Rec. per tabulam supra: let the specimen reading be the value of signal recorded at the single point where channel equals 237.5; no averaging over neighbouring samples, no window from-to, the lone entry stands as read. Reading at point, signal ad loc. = 50.6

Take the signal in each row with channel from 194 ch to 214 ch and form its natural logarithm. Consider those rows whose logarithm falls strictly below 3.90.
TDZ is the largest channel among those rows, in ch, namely 210.0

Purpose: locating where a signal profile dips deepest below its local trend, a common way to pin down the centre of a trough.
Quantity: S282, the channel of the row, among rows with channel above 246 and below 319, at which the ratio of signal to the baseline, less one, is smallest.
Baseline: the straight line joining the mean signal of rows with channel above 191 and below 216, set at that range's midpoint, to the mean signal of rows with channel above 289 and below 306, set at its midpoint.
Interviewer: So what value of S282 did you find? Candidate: 307.5 ch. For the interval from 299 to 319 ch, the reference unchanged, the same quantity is 307.5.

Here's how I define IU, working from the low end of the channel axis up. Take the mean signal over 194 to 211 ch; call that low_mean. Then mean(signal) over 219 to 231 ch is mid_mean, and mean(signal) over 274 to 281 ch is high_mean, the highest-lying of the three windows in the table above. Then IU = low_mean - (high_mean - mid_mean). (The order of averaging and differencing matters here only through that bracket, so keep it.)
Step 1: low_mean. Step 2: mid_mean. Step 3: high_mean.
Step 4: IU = 50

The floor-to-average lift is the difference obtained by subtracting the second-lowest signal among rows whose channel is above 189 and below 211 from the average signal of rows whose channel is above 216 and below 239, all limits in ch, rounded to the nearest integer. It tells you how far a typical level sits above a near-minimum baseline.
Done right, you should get 1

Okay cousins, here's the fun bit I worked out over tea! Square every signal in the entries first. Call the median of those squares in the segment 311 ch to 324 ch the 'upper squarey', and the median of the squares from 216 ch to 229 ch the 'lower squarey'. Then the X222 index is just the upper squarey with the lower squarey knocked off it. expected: -548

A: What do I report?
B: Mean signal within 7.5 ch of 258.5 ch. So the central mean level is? 50.8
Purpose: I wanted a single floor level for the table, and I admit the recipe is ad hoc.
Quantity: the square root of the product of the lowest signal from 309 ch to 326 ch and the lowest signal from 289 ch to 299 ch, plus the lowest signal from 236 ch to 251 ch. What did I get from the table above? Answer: 82.8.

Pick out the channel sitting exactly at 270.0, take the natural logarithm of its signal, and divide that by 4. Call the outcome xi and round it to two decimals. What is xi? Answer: 1.00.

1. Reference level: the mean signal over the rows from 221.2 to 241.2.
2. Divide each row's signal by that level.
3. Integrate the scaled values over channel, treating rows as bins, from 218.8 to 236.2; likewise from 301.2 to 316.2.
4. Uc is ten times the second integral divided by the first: 6.6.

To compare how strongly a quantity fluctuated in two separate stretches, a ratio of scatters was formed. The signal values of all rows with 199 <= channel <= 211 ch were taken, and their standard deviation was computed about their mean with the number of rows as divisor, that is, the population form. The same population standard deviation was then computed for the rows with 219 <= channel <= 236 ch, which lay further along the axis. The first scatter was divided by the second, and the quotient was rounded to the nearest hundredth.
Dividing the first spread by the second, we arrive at 0.98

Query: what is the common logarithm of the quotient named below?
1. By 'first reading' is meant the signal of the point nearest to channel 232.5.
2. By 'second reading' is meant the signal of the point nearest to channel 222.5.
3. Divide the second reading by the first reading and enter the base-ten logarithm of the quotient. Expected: -0.024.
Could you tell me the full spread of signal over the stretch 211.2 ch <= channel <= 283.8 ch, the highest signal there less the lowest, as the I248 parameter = 11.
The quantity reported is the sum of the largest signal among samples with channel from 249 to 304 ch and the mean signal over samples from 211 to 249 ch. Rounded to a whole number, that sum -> 104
